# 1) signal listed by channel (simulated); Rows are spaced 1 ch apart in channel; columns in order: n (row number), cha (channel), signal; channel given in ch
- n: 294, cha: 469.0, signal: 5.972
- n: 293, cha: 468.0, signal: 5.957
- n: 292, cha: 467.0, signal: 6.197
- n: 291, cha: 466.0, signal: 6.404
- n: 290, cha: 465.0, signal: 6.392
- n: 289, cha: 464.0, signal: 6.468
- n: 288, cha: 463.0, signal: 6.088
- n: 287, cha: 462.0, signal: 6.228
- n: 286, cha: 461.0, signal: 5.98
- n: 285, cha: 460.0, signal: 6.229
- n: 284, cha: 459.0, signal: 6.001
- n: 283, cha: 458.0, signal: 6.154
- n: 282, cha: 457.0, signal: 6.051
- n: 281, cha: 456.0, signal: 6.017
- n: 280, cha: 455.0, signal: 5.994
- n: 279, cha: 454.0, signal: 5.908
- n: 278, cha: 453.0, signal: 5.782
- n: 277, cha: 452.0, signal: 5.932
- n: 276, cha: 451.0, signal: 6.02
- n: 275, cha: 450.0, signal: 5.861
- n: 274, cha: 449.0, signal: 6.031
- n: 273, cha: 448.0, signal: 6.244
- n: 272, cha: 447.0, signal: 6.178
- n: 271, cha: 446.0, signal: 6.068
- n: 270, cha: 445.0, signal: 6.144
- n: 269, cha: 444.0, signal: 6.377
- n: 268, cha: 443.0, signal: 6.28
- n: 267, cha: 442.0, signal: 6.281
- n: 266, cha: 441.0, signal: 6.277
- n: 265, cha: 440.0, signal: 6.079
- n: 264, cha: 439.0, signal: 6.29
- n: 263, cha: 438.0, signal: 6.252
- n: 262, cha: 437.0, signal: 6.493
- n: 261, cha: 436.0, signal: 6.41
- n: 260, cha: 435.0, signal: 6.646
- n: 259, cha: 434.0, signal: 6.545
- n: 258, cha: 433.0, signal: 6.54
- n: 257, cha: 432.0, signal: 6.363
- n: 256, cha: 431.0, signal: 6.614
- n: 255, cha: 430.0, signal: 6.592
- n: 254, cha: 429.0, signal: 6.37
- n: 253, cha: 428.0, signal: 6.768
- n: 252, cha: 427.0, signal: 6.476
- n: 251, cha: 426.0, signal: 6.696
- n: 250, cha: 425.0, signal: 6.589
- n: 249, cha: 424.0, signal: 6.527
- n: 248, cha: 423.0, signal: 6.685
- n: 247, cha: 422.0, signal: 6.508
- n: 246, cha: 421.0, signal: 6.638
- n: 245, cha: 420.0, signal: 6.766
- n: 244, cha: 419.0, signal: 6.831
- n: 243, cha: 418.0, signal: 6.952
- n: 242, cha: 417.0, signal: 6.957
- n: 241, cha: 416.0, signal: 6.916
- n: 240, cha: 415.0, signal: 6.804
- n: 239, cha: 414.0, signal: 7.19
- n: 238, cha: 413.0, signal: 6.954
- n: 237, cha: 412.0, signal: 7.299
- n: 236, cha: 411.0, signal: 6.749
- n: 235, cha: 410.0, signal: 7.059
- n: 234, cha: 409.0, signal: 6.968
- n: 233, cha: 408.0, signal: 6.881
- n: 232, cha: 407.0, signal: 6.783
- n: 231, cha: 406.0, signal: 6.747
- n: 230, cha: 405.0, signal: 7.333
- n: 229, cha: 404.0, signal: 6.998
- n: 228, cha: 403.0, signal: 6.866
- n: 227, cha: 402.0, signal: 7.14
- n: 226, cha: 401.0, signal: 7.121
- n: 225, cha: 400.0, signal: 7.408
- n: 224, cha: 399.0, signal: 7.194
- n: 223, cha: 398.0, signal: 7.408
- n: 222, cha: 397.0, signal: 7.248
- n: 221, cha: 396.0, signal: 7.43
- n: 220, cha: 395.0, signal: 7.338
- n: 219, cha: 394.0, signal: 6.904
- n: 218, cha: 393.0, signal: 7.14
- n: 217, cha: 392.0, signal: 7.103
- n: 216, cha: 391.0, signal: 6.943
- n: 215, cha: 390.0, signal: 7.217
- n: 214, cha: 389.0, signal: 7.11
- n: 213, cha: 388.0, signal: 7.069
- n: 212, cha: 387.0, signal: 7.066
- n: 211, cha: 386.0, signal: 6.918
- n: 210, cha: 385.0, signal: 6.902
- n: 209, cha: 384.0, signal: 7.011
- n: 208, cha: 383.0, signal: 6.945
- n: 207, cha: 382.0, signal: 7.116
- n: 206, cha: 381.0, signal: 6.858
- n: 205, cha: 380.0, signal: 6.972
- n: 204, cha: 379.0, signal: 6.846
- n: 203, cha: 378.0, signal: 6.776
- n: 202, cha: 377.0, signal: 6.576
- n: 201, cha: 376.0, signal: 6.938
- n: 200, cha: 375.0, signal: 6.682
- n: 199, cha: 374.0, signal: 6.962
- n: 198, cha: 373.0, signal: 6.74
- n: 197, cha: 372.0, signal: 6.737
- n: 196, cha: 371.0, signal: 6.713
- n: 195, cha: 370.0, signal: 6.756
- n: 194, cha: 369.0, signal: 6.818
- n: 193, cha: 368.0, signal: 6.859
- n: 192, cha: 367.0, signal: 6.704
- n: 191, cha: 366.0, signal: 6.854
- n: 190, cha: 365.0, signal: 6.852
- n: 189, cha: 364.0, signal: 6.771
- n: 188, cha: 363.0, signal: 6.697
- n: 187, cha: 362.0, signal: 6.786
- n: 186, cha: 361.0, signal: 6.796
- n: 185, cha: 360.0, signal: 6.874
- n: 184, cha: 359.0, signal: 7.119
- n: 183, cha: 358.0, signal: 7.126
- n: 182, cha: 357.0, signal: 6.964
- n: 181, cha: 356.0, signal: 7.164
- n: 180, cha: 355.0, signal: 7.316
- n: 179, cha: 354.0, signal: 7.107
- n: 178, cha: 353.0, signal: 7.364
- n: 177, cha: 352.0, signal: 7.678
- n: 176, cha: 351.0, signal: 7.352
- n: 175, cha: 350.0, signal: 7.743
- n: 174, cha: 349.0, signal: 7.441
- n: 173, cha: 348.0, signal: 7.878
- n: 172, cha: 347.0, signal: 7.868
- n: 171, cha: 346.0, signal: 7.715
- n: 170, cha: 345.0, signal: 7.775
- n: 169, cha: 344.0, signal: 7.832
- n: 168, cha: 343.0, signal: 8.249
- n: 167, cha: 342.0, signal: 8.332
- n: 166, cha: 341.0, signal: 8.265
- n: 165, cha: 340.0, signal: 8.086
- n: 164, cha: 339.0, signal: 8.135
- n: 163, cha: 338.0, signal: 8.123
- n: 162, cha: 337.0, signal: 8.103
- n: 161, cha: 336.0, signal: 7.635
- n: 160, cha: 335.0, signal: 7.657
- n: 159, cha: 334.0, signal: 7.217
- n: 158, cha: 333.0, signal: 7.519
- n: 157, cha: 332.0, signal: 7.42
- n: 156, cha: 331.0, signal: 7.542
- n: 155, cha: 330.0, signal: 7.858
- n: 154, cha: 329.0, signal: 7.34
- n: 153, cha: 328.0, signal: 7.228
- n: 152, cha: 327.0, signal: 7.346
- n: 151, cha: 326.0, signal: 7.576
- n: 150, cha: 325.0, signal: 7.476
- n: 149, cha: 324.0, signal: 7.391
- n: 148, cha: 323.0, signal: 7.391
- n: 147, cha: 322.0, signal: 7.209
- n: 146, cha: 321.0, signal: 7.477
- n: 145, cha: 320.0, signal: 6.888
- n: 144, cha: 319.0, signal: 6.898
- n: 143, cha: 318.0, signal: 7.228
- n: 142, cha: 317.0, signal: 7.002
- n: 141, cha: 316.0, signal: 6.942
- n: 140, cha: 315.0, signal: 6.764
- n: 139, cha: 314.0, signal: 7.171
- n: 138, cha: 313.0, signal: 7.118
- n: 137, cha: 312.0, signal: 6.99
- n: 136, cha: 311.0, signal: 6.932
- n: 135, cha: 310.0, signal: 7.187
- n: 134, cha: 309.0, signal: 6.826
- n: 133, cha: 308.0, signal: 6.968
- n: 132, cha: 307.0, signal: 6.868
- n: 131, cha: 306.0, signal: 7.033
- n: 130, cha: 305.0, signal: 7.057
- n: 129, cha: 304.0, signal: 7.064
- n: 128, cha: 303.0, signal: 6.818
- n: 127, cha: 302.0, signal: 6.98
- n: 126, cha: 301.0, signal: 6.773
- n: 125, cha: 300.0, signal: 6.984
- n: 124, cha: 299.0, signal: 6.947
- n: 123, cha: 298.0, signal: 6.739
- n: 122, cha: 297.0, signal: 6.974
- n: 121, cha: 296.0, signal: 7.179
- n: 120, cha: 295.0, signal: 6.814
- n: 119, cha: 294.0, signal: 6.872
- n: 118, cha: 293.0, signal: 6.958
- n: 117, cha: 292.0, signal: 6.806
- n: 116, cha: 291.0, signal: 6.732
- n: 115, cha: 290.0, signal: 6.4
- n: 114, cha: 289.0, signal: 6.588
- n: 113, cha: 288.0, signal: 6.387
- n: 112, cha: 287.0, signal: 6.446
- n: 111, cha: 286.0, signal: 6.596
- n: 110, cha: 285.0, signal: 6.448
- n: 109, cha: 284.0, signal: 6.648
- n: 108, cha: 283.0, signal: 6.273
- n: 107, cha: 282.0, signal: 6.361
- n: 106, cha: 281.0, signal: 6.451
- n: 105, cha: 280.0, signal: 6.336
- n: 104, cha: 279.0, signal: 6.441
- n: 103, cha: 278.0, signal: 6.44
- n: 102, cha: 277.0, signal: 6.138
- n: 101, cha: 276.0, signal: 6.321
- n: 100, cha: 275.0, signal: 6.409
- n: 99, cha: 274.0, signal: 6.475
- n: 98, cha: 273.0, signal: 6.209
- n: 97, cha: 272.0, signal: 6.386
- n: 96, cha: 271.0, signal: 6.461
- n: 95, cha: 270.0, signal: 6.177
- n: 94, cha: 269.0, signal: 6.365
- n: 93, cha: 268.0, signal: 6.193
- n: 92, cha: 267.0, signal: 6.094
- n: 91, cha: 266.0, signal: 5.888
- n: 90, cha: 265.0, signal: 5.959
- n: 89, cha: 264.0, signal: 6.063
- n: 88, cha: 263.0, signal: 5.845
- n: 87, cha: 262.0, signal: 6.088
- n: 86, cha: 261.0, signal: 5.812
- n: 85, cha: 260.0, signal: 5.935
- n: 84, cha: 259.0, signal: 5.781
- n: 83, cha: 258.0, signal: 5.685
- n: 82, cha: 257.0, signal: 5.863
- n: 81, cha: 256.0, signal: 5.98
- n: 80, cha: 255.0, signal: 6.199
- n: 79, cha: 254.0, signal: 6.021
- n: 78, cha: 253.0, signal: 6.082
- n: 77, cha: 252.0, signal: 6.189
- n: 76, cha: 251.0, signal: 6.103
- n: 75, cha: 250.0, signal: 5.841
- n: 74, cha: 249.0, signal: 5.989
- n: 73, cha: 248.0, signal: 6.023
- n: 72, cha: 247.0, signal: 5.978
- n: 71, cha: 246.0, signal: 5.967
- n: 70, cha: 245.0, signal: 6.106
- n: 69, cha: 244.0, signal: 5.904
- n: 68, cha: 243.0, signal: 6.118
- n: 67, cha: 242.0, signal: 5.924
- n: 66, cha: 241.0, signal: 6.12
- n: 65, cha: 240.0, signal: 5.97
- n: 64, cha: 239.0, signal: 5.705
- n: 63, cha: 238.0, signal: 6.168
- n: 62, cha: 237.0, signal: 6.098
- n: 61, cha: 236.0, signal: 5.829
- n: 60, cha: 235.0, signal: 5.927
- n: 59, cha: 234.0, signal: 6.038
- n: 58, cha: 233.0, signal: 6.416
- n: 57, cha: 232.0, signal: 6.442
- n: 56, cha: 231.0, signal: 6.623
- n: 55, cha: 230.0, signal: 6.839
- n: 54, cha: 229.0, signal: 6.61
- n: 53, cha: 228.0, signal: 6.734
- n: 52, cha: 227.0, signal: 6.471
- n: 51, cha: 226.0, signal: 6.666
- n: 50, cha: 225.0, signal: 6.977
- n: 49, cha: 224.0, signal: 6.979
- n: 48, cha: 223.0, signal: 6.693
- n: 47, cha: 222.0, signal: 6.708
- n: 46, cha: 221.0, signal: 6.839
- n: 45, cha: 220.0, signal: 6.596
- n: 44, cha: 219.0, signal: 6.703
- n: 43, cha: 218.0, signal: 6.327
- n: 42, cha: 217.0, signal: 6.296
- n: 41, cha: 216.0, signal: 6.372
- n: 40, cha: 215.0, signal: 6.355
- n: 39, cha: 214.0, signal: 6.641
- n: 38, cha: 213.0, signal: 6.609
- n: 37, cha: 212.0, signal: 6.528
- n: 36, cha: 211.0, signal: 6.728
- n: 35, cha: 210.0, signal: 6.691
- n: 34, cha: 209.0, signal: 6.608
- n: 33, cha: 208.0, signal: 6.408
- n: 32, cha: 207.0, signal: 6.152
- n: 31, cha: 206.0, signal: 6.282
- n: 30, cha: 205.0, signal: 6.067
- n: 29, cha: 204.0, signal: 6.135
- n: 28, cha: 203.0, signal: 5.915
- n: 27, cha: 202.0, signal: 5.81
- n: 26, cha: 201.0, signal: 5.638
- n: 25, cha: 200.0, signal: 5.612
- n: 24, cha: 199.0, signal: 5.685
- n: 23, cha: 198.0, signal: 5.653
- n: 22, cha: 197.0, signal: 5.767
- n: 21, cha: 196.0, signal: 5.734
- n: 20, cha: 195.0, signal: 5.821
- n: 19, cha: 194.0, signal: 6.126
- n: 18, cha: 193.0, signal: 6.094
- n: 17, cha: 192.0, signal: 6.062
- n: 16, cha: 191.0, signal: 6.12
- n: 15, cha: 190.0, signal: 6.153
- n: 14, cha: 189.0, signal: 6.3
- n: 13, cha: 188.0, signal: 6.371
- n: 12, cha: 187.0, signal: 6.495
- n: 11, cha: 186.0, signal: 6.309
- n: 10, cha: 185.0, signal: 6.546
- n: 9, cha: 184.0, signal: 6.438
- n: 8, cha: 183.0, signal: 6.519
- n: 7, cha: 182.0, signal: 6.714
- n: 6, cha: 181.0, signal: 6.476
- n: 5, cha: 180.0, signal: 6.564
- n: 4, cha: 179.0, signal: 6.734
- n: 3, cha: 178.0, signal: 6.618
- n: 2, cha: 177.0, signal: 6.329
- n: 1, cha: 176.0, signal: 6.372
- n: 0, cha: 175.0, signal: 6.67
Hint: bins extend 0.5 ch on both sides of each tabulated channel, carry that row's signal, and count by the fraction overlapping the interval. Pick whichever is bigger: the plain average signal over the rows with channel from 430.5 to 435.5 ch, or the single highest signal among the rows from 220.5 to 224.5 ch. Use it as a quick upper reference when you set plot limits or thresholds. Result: 7.0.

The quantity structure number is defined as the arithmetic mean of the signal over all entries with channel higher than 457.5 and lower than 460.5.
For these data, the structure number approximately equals 6.13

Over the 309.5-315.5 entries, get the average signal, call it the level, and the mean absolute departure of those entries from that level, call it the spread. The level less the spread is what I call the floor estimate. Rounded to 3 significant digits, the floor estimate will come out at 6.90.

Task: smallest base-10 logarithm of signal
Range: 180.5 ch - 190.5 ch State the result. 0.79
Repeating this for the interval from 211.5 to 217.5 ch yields 0.80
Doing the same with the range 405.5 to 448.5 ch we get 0.78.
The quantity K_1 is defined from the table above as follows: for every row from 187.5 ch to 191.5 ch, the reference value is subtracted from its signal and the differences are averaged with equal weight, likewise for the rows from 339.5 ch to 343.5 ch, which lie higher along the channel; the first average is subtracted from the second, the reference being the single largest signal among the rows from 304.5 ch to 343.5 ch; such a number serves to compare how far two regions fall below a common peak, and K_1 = 2.0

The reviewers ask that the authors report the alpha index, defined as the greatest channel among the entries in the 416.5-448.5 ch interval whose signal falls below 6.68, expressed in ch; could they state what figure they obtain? 448.0 ch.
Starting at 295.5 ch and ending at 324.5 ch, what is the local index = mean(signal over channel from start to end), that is 7.03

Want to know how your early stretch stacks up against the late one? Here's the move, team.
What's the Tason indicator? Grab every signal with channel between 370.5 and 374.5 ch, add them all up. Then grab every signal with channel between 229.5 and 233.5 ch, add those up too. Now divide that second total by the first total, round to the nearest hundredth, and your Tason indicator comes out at 0.97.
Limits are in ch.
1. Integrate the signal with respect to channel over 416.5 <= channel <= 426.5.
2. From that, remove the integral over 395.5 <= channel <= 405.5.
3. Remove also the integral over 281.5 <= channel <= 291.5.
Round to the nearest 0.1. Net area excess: -69.9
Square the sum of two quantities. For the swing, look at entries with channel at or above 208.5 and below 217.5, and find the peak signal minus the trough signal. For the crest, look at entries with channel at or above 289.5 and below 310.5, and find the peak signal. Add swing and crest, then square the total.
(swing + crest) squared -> 58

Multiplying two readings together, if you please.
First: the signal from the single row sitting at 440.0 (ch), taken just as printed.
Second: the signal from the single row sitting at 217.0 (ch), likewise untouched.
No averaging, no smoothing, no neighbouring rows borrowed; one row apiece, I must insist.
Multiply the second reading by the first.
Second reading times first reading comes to 38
